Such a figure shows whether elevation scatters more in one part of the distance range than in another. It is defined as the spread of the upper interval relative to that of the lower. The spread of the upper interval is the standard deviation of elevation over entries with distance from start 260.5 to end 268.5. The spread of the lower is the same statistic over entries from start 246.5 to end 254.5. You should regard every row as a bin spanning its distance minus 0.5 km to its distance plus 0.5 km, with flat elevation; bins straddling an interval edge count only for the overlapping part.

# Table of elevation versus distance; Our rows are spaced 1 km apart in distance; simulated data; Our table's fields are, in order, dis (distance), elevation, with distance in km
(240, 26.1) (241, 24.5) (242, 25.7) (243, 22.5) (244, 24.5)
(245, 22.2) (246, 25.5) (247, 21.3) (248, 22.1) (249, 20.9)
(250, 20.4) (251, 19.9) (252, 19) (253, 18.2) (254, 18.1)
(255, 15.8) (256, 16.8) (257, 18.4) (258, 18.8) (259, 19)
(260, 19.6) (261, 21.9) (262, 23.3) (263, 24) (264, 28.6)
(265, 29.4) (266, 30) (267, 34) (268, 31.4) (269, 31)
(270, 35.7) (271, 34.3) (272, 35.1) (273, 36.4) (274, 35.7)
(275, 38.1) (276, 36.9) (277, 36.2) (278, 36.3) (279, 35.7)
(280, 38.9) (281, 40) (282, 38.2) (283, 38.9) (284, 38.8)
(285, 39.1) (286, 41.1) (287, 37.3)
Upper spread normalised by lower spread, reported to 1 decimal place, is 2.9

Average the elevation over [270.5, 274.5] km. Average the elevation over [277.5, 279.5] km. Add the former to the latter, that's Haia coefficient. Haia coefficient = 71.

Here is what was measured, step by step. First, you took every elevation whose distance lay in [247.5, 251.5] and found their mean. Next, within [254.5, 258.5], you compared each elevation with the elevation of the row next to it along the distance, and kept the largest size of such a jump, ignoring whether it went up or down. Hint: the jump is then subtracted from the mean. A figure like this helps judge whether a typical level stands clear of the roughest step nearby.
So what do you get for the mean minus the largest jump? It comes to 19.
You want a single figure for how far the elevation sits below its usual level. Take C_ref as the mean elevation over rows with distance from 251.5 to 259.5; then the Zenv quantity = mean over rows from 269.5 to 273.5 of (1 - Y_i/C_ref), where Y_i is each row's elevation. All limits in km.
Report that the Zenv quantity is -1.0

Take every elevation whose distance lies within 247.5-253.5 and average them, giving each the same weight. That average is 20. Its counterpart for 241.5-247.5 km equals 24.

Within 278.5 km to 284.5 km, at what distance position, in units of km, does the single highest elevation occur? 281 km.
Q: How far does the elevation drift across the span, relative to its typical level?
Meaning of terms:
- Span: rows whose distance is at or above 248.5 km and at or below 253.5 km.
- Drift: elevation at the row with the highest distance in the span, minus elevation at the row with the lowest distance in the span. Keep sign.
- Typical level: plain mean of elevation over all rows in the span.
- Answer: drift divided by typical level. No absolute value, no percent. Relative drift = -0.14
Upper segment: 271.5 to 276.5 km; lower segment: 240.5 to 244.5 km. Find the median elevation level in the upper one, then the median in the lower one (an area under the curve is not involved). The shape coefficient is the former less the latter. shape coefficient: 12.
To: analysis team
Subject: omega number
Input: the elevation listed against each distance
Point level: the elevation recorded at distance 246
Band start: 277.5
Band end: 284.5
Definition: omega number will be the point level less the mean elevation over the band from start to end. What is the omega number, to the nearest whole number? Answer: -13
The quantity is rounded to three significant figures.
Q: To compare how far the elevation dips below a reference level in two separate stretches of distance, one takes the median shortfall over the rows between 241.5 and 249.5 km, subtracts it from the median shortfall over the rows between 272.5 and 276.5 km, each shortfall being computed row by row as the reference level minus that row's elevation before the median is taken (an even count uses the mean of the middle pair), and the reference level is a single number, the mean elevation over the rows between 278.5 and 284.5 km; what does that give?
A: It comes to -14.3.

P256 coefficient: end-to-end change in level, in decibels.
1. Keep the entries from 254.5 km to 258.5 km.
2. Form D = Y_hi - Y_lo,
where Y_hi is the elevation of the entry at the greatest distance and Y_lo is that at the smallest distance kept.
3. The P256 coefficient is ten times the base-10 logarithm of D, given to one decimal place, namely 4.8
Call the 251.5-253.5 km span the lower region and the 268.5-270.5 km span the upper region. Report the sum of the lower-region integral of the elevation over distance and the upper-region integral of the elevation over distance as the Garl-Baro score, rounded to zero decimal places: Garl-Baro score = 104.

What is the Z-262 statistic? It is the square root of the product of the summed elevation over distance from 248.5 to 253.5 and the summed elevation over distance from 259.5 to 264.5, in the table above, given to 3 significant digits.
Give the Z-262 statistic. 107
